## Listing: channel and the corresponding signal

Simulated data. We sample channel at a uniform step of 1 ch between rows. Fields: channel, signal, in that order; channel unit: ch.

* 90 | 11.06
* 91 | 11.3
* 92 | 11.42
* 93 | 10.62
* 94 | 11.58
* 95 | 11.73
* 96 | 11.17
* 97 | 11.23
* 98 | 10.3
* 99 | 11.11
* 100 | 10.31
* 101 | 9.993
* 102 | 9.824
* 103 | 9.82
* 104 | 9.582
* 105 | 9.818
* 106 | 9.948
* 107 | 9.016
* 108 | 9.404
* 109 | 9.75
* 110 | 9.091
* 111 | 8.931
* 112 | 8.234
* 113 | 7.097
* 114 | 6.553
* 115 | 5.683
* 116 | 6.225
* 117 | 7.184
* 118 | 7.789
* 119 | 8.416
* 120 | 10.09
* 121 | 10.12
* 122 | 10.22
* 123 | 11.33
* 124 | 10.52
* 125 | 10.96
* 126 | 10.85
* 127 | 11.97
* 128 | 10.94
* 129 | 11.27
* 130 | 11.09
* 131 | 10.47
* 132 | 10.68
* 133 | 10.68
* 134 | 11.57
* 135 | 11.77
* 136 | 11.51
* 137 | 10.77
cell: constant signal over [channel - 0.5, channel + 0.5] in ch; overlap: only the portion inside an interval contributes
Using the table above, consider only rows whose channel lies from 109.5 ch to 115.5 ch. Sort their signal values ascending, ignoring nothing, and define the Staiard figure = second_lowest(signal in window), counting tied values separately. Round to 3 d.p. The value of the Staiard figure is 6.553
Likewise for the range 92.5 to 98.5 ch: 10.620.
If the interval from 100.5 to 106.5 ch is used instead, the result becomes 9.818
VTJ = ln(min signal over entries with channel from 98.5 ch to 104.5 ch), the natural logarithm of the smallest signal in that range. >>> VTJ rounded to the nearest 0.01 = 2.26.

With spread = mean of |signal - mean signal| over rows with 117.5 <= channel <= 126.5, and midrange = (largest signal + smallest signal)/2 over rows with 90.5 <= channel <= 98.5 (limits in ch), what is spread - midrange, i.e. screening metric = -10.2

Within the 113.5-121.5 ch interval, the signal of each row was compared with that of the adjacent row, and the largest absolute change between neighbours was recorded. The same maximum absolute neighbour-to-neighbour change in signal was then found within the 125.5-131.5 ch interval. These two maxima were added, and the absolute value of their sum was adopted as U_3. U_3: 2.8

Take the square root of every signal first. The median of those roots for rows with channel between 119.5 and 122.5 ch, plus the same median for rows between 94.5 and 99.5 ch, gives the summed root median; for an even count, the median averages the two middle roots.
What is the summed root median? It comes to 6.52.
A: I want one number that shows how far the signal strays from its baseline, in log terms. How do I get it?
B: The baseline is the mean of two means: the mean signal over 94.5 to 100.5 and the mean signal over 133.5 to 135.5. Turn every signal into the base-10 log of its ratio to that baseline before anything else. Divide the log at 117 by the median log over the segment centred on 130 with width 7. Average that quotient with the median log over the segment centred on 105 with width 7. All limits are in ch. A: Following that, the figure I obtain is 7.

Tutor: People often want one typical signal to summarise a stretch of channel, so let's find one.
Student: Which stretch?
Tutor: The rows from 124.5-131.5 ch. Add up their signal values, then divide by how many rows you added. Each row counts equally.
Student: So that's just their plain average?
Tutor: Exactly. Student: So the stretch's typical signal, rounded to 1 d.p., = 11.1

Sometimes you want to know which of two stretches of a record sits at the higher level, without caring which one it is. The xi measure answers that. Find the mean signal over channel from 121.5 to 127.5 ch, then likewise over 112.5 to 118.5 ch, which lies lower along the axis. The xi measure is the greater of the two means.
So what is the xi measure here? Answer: 11.0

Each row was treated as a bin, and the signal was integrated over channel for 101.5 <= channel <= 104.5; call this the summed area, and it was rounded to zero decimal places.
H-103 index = 29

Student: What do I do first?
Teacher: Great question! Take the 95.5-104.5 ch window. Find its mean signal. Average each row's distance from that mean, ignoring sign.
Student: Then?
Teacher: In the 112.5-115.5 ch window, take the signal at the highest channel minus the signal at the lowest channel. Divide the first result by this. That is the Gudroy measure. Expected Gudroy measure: 0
